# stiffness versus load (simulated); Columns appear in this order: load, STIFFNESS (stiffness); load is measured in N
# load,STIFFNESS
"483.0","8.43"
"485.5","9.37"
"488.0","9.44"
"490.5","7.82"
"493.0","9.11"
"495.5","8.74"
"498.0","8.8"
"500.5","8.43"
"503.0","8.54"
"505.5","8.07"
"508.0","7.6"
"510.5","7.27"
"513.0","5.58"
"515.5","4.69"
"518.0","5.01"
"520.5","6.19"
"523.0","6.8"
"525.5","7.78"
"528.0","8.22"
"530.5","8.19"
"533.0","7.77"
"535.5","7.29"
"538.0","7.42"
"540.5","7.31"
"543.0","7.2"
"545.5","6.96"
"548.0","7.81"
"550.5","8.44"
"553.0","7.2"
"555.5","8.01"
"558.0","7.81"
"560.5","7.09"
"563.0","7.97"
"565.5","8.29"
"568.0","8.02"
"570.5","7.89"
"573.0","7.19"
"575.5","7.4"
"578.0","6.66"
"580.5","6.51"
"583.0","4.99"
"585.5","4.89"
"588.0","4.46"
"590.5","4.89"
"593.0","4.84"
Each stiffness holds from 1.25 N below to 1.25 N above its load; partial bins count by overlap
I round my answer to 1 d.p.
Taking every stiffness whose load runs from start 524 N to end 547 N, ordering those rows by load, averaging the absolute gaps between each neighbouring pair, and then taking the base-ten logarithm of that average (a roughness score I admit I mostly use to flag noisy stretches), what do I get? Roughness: -0.6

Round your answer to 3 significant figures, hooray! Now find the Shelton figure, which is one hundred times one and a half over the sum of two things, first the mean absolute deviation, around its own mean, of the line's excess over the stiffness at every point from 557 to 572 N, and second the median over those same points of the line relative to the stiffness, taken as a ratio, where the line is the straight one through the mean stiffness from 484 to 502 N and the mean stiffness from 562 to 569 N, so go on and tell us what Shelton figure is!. 114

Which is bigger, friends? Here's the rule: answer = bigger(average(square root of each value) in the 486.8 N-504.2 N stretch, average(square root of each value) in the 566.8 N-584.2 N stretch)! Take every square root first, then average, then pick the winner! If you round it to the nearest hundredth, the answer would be 2.95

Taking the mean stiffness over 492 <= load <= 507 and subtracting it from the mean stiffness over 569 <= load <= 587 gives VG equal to -2.1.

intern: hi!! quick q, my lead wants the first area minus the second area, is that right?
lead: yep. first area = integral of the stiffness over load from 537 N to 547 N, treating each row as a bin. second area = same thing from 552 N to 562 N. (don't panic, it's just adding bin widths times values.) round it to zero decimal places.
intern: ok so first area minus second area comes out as -3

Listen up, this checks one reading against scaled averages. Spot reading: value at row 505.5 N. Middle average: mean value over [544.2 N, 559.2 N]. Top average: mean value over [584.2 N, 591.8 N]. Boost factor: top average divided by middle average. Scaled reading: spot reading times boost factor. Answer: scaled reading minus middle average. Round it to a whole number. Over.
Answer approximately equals -3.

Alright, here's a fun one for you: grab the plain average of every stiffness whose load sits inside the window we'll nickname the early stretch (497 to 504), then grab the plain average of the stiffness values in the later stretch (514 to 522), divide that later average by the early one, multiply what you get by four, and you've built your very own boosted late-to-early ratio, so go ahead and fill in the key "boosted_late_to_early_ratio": 2.5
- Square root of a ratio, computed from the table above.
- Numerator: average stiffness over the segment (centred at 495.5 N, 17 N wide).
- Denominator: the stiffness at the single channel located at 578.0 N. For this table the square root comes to 1.14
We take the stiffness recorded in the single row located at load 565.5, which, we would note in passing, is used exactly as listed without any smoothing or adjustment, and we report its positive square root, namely 2.88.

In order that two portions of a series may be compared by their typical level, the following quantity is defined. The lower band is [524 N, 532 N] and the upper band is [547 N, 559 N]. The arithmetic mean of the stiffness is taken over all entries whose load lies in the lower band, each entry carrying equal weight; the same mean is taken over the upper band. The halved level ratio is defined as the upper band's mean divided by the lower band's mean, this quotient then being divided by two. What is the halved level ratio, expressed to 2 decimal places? 0.49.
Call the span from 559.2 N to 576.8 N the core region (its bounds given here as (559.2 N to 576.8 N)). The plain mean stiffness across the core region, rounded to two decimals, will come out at 7.69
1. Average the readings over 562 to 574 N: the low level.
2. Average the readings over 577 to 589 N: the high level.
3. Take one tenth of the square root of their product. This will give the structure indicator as 0.66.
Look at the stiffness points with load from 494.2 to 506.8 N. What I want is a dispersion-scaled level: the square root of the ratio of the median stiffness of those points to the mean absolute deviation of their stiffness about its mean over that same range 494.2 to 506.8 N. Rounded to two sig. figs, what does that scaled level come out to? 6.3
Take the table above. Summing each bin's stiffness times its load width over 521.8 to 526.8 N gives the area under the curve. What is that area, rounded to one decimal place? 36.5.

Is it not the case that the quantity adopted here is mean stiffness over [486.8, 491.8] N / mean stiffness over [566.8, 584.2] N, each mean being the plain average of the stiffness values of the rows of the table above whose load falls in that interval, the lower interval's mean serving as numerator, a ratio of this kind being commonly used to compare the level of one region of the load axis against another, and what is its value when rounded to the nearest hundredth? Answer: 1.24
